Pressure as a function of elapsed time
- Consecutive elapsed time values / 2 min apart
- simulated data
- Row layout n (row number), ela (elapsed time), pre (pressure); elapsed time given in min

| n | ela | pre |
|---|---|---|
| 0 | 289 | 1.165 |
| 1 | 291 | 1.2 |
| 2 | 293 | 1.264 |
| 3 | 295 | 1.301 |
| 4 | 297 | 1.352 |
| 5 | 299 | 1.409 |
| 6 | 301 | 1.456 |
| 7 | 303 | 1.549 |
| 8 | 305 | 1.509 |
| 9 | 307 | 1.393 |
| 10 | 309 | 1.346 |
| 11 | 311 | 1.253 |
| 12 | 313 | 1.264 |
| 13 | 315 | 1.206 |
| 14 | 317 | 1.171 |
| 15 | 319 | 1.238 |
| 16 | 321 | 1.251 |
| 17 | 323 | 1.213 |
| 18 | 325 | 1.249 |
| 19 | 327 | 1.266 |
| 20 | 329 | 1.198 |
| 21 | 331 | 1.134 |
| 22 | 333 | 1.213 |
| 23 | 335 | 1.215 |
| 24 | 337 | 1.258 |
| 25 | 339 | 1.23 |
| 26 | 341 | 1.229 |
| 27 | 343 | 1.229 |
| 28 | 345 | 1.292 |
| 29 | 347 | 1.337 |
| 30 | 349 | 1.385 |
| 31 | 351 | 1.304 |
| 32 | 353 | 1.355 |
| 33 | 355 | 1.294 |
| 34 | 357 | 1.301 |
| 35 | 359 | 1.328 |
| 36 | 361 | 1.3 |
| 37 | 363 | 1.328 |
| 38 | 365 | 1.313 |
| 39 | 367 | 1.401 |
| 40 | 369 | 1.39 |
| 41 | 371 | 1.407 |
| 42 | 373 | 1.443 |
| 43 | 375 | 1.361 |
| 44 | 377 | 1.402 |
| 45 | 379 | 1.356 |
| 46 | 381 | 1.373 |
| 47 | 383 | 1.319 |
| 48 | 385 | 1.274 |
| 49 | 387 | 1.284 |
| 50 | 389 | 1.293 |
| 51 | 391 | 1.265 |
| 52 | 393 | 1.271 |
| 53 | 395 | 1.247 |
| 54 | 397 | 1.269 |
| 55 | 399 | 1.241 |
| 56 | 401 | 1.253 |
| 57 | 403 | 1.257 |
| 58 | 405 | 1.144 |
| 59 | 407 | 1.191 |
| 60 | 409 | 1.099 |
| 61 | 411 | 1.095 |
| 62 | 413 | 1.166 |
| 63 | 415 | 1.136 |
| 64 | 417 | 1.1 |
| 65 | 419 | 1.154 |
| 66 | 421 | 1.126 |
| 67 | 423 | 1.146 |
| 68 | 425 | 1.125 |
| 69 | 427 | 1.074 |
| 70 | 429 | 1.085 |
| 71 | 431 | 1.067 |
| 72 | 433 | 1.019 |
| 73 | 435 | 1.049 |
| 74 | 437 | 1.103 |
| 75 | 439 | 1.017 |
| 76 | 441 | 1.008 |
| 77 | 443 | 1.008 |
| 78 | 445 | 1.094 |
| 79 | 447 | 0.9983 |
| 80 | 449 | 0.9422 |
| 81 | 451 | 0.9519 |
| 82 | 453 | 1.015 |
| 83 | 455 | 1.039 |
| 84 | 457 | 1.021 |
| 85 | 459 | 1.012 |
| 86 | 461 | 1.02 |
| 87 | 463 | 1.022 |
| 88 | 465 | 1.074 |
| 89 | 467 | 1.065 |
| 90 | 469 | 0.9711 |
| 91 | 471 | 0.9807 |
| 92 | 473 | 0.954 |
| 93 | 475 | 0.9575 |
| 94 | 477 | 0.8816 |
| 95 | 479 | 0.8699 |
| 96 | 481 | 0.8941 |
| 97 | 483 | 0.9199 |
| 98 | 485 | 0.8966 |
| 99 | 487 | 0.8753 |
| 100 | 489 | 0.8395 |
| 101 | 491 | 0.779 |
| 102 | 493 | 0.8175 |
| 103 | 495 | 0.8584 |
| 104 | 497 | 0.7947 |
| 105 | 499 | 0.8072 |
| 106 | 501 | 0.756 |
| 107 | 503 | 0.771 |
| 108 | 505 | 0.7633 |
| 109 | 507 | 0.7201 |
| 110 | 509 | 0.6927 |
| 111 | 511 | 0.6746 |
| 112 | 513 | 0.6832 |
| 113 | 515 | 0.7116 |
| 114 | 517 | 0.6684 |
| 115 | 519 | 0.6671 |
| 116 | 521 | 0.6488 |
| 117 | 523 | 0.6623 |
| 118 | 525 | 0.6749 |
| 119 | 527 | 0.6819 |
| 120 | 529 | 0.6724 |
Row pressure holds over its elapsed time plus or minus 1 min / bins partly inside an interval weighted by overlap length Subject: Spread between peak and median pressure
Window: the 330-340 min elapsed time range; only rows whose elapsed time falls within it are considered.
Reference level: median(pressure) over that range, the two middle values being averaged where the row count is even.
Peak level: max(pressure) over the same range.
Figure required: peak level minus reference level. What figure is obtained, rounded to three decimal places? 0.043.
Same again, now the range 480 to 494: 0.045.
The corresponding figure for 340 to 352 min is 0.087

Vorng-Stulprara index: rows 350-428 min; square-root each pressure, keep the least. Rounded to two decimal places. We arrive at 1.04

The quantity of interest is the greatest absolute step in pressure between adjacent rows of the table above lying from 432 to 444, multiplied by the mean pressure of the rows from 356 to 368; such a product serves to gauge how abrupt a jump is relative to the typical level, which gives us 0.11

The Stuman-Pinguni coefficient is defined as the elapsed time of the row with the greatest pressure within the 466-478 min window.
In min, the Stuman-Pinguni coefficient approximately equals 467 min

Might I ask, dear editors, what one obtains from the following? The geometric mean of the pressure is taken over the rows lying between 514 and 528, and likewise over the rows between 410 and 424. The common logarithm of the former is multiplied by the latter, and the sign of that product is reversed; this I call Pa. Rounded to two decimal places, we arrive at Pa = 0.19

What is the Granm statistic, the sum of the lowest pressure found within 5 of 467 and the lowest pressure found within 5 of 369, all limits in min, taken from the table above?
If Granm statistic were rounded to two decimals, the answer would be 2.28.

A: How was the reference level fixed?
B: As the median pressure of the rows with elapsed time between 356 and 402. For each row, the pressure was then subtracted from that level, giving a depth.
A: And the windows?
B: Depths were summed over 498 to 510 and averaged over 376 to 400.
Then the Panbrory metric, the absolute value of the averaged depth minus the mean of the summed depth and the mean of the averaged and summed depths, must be 2.5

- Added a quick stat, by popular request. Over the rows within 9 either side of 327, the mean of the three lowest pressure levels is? 1.18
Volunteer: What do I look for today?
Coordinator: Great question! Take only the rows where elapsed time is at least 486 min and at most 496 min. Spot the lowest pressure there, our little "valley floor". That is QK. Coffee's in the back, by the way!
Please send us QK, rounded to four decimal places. 0.7790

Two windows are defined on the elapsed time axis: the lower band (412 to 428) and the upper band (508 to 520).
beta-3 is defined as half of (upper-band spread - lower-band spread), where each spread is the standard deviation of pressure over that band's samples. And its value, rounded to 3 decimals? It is -0.006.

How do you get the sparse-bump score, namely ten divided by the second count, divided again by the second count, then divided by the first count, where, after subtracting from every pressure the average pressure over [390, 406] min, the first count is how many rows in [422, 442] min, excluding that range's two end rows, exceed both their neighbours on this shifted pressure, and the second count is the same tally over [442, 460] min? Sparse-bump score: 1.25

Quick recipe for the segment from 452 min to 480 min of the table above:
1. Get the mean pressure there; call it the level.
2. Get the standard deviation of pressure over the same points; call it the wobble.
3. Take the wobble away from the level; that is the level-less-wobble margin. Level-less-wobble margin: 0.93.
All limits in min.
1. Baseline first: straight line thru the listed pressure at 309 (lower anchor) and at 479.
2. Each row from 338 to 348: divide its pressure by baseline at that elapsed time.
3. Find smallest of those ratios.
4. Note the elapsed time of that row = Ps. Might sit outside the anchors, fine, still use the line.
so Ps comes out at 339 min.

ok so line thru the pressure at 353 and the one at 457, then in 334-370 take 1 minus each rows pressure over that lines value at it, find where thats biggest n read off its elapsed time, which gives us 335 min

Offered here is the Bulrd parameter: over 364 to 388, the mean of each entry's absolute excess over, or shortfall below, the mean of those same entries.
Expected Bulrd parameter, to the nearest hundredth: 0.04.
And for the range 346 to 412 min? 0.06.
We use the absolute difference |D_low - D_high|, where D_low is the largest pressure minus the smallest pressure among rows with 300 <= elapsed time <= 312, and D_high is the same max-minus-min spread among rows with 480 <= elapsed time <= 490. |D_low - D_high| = 0.22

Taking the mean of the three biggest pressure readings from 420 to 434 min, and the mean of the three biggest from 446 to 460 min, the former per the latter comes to 1.10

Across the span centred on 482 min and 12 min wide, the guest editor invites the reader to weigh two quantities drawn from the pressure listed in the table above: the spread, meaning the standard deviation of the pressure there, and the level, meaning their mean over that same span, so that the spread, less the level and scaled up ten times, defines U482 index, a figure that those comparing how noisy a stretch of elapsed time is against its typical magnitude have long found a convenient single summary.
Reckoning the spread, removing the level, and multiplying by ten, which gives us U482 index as -9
